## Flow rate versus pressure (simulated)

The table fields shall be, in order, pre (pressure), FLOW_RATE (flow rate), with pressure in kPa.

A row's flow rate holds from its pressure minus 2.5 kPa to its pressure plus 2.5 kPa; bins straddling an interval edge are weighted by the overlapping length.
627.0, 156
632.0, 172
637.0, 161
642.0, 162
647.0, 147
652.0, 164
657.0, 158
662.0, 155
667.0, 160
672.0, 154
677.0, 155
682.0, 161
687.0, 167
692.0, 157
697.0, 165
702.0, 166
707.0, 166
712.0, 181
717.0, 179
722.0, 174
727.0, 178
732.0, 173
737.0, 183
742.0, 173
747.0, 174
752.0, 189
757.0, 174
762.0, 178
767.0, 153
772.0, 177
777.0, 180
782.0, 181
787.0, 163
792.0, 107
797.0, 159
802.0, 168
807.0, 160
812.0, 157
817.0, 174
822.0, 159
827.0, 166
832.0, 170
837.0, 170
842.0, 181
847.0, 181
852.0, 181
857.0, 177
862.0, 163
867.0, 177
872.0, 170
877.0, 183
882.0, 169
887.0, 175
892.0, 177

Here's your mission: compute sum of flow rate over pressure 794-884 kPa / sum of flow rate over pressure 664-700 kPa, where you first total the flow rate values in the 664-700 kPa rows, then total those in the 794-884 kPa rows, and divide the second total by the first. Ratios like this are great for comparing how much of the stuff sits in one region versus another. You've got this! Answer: 2.7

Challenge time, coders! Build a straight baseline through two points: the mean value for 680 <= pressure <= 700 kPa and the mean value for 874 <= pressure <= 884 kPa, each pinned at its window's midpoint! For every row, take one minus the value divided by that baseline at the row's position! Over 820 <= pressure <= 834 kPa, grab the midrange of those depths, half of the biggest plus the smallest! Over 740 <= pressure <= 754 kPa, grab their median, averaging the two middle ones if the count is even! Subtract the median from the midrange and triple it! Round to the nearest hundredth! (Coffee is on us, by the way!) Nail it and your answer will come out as 0.27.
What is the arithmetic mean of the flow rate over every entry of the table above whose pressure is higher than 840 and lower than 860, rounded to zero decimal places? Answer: 180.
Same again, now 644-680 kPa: 156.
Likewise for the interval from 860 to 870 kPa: 170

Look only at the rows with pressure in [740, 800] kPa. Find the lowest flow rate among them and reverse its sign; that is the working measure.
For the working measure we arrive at -107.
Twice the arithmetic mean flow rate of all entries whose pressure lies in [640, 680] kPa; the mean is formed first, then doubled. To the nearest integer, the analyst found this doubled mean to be 314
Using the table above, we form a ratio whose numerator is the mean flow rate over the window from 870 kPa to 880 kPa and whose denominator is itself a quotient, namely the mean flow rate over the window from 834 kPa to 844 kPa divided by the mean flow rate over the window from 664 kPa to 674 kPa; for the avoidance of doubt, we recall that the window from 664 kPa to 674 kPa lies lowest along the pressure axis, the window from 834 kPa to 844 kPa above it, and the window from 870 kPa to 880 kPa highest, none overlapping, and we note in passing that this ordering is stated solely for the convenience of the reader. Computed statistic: 158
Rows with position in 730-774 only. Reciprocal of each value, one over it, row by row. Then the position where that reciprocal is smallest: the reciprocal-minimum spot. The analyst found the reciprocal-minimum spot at 752.0 kPa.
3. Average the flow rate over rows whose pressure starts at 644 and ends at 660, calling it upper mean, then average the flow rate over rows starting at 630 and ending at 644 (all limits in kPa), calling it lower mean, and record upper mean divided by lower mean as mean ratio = 0.95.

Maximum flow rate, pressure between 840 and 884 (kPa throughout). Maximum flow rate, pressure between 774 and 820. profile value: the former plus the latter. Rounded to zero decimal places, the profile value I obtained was 364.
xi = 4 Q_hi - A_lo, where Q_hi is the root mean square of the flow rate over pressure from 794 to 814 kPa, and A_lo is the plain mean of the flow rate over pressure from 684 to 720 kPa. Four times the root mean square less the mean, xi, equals 476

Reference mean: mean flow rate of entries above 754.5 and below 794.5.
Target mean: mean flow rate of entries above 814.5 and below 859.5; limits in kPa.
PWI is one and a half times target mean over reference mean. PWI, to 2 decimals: 1.58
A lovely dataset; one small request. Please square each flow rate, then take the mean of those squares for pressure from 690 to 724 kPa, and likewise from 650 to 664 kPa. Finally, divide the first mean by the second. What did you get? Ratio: 1.14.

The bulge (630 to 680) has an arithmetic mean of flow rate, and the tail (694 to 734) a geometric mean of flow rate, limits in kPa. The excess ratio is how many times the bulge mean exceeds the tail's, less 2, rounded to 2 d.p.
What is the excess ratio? -1.08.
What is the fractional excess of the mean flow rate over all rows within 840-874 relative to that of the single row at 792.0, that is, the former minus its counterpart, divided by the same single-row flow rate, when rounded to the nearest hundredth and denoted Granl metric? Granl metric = 0.64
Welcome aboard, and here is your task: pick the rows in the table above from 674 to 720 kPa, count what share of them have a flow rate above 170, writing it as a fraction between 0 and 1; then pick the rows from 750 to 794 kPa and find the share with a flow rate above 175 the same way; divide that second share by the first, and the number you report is 2.5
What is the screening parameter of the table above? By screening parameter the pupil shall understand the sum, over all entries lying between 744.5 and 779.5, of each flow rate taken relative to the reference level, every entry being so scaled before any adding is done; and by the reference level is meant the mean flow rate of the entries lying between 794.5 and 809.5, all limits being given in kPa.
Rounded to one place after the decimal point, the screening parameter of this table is 7.5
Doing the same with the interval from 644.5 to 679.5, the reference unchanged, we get 6.7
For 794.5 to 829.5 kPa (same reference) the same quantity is 7.0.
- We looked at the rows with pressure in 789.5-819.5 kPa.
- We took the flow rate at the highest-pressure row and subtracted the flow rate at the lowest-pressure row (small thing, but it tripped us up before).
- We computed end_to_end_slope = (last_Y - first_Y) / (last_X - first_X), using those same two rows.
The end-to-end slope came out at 2.7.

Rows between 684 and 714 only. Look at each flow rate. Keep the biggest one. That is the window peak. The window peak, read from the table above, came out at 181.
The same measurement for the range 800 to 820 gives 174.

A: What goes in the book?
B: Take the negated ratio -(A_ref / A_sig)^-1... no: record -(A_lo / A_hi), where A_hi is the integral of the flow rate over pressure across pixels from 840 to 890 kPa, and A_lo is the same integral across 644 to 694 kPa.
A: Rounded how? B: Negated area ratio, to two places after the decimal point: -0.90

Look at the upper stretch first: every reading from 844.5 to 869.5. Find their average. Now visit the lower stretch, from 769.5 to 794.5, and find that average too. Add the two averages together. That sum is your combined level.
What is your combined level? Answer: 337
